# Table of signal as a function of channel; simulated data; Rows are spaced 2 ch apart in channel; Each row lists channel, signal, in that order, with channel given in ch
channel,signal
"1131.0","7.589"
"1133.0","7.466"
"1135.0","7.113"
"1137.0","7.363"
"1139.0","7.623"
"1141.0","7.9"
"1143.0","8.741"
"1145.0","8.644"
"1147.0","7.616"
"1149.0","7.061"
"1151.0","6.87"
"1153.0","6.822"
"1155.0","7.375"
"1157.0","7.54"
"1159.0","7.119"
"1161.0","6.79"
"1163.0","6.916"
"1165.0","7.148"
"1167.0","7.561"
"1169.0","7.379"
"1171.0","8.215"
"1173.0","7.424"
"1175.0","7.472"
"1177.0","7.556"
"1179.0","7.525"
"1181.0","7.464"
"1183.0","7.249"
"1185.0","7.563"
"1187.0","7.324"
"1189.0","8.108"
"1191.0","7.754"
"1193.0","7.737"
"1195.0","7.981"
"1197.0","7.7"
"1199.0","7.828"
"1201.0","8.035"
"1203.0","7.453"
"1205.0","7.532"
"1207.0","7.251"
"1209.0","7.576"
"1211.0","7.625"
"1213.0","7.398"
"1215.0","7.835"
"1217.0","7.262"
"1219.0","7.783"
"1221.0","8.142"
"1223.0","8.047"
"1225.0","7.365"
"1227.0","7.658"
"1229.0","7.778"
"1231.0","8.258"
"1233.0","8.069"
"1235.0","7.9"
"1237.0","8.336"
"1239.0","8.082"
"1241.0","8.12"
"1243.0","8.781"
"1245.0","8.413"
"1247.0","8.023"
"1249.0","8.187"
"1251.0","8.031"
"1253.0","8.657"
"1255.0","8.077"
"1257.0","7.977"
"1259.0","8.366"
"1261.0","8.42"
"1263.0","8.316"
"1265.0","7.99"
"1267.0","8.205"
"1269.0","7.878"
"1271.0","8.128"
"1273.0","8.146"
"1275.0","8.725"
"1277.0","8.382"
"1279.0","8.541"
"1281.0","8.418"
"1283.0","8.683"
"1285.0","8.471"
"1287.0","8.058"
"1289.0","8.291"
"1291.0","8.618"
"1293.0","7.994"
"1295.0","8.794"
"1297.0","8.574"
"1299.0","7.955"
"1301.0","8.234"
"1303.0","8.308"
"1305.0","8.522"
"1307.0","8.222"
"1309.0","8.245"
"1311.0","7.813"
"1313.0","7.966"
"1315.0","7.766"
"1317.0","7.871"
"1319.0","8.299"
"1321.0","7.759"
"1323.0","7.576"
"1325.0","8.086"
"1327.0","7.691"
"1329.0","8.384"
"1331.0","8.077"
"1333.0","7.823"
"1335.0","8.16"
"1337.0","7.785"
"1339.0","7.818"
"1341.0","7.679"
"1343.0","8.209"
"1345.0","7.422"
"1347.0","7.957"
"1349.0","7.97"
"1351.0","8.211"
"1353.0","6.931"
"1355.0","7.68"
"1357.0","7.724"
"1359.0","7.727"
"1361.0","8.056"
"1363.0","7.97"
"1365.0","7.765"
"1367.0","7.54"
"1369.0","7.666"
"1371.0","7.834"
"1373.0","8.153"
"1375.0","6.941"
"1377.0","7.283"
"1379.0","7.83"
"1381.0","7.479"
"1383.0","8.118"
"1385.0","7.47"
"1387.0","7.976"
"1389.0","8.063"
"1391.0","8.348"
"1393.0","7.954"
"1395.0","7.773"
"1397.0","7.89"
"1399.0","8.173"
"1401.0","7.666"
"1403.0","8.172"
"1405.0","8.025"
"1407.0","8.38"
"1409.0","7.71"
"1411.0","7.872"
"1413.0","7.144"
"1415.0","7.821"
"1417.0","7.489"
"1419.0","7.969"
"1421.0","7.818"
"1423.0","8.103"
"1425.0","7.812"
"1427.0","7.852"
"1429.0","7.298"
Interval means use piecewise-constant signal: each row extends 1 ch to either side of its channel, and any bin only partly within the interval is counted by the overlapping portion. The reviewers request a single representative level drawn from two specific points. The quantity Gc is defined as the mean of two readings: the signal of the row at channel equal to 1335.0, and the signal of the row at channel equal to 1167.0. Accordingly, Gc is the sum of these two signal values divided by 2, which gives 7.86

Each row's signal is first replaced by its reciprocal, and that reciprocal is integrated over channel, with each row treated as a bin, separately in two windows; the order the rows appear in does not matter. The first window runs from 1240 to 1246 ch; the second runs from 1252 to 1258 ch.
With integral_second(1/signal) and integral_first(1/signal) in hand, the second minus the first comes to 0.02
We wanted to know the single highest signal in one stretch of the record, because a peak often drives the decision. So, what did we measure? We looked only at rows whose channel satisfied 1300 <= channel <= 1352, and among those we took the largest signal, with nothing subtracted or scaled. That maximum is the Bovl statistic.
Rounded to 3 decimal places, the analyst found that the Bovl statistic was 8.522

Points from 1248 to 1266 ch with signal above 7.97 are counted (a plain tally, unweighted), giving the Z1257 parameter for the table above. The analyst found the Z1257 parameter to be 9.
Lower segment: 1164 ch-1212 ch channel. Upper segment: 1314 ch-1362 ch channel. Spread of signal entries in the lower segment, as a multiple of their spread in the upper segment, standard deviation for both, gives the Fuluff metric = 0.88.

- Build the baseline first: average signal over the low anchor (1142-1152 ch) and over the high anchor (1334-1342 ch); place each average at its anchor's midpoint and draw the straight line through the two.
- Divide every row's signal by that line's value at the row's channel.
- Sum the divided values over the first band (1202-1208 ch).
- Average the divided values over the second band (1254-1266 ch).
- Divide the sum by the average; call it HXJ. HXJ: 2.7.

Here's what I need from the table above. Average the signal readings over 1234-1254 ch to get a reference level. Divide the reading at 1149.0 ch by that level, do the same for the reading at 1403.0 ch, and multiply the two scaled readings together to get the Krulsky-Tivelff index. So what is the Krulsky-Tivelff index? 0.847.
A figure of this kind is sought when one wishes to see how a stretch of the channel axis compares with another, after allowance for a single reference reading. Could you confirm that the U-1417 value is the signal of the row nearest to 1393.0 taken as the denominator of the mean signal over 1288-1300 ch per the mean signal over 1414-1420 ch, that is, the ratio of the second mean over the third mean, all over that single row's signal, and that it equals 0.136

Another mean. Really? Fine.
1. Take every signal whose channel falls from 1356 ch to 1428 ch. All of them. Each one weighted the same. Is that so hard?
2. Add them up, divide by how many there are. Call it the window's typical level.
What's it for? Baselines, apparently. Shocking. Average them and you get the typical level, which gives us 7.8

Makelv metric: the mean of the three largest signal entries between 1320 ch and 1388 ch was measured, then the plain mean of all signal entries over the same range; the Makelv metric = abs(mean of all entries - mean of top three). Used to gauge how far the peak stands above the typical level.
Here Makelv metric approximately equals 0.48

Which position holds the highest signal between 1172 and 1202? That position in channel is 1189.0 ch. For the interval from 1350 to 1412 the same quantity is 1407.0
